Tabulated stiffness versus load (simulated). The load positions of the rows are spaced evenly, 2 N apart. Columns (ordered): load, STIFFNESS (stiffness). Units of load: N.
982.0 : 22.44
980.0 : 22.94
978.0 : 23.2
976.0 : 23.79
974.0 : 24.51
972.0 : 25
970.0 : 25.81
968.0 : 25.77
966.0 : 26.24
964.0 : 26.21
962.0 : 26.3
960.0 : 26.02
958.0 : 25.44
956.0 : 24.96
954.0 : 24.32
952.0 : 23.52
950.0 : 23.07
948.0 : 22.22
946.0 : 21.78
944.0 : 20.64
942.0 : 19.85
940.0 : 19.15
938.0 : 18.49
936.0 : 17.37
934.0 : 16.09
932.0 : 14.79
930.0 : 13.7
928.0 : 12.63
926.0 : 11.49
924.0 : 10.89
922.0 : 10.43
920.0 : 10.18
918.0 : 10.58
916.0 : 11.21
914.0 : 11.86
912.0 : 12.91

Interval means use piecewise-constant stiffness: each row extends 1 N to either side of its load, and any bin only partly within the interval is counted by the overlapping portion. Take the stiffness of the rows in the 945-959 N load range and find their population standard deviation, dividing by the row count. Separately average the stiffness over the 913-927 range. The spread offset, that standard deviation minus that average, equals -10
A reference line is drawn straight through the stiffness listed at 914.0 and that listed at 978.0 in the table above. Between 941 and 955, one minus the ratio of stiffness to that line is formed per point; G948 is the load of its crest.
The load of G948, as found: 942.0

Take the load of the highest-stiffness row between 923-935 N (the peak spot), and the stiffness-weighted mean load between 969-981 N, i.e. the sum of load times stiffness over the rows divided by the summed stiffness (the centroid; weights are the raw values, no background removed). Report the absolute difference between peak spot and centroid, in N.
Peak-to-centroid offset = 40.9 N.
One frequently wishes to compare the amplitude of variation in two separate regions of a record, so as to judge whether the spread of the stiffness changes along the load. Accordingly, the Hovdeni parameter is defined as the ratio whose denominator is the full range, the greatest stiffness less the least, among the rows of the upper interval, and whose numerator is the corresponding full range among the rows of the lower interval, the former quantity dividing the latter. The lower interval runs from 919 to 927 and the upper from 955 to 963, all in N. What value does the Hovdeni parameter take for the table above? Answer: 1.0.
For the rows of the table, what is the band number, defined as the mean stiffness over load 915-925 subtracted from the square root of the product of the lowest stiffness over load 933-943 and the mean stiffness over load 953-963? 9.6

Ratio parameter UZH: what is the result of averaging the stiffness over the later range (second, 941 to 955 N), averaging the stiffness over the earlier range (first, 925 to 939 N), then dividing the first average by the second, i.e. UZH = 0.67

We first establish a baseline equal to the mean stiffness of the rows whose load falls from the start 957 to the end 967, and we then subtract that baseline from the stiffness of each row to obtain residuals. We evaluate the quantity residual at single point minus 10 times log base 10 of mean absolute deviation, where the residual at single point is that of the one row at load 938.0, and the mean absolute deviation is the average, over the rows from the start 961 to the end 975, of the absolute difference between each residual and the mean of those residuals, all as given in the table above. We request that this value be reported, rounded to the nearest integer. -5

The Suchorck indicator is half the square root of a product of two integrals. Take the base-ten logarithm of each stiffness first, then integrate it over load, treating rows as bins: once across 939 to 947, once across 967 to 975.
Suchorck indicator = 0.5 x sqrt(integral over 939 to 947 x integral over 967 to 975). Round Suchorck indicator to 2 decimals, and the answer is 5.42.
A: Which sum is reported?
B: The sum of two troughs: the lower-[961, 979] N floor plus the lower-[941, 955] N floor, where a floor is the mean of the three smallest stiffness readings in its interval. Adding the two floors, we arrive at 44.6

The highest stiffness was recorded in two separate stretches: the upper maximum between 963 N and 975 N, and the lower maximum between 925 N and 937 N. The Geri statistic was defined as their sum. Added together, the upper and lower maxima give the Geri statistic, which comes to 44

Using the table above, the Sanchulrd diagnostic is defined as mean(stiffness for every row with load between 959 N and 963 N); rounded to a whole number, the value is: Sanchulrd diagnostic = 26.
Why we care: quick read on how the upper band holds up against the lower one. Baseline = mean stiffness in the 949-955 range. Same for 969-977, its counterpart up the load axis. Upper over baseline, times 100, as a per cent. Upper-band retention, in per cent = 105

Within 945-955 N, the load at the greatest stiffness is 954.0 N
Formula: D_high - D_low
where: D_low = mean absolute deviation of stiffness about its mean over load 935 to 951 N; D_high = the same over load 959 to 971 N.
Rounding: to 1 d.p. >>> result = -1.4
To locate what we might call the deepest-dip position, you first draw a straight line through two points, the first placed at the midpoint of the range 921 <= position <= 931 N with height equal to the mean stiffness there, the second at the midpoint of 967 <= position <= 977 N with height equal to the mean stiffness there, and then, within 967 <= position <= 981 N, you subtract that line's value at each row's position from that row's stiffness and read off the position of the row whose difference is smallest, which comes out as 980.0 N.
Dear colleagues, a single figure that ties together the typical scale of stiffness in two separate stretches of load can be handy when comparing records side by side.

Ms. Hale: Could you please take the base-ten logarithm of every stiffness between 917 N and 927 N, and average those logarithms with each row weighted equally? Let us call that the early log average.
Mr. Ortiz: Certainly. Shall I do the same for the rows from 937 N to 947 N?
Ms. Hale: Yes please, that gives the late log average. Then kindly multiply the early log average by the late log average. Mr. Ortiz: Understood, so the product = 1.34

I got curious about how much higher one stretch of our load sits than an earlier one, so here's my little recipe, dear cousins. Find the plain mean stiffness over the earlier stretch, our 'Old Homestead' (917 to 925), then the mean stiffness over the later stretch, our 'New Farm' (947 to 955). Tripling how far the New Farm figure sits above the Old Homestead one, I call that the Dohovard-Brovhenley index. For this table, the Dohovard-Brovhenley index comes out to 38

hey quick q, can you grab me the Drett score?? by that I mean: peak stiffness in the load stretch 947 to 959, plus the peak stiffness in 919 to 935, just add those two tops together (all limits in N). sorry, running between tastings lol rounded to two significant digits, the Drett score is 42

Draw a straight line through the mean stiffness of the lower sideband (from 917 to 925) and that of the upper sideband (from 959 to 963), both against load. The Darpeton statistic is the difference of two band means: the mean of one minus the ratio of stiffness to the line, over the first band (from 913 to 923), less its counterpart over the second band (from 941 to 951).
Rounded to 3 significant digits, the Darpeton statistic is -0.125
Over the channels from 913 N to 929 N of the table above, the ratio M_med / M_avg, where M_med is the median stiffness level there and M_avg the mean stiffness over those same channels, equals 0.99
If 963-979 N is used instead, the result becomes 1.01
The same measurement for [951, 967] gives 1.01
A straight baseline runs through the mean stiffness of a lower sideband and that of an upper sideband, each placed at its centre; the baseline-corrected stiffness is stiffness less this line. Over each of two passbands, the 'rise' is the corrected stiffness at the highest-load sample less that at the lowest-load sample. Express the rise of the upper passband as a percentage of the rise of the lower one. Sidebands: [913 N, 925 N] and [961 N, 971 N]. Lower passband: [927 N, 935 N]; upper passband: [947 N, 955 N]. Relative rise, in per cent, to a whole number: 10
